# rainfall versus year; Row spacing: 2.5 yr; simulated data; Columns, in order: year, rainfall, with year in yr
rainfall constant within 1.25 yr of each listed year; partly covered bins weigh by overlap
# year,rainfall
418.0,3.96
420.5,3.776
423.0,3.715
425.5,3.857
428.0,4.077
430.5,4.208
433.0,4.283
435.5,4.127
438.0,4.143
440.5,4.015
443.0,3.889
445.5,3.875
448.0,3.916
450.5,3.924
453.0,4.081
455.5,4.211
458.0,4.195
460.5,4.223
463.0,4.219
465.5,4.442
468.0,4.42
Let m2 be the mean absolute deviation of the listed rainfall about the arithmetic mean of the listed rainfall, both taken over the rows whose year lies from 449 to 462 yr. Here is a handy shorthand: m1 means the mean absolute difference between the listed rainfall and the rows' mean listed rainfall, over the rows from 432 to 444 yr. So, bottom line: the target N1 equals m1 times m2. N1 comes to 0.0111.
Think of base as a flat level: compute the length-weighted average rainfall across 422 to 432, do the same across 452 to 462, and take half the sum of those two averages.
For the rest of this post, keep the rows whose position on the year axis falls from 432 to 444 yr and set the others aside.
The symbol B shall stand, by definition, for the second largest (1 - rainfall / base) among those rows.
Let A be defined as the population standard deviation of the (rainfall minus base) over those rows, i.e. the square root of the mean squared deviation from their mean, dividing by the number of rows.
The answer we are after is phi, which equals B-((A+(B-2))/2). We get 0.942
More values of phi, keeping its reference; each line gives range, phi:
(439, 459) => 0.960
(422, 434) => 0.921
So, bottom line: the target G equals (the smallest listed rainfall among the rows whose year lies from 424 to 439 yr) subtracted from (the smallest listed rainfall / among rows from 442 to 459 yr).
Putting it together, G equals 0.02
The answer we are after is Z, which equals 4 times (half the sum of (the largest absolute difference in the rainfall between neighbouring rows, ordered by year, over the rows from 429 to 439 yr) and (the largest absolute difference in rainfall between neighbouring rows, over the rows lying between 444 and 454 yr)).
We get 0.63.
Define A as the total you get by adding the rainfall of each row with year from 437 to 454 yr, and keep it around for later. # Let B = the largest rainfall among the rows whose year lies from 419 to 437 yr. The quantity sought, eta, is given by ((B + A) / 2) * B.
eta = 69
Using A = 28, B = 4.283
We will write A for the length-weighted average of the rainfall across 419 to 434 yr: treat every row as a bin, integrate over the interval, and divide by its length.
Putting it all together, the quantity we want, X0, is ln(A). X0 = 1.38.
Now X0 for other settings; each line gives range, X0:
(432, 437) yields 1.43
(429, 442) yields 1.42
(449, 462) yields 1.42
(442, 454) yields 1.37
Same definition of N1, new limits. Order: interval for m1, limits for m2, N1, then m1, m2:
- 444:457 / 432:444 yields 0.0129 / 0.116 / 0.11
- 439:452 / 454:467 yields 0.0027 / 0.037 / 0.07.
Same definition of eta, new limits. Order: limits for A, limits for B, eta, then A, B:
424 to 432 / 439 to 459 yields 34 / 12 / 4.211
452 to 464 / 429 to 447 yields 54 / 21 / 4.283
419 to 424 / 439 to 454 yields 24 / 7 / 4.081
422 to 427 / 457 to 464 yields 25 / 8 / 4.223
